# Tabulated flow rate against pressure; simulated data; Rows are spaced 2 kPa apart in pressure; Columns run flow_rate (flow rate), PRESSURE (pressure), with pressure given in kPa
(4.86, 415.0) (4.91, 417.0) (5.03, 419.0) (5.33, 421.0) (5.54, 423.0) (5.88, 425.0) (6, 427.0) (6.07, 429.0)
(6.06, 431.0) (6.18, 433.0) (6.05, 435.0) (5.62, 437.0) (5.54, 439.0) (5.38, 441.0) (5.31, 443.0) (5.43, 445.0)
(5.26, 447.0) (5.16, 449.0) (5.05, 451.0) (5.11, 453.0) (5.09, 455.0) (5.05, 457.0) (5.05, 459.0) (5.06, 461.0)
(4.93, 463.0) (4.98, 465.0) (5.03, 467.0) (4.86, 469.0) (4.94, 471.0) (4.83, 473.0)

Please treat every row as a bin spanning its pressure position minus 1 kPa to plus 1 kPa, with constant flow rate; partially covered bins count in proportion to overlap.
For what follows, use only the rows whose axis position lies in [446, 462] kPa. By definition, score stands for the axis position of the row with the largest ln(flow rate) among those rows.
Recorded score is 447.0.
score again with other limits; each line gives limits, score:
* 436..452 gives 437.0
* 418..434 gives 433.0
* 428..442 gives 433.0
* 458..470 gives 461.0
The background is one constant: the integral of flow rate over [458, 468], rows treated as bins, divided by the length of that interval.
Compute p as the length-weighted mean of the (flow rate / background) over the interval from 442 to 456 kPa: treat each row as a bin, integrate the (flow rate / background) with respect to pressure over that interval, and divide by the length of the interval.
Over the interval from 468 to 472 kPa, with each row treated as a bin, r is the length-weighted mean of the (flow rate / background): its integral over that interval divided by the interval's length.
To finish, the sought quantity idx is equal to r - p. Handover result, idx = -0.06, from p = 1.04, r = 0.98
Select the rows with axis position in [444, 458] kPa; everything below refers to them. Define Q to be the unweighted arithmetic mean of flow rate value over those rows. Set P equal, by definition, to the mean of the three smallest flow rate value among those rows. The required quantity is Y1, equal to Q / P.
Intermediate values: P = 5.06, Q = 5.2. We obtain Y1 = 1.02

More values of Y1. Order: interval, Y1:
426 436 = 1.01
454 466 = 1.01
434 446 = 1.03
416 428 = 1.07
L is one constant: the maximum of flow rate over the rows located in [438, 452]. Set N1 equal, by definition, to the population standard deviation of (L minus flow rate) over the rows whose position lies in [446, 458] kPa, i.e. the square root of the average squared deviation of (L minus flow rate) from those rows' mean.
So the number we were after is 0.07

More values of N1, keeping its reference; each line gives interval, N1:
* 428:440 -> 0.25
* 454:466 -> 0.05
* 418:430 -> 0.38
